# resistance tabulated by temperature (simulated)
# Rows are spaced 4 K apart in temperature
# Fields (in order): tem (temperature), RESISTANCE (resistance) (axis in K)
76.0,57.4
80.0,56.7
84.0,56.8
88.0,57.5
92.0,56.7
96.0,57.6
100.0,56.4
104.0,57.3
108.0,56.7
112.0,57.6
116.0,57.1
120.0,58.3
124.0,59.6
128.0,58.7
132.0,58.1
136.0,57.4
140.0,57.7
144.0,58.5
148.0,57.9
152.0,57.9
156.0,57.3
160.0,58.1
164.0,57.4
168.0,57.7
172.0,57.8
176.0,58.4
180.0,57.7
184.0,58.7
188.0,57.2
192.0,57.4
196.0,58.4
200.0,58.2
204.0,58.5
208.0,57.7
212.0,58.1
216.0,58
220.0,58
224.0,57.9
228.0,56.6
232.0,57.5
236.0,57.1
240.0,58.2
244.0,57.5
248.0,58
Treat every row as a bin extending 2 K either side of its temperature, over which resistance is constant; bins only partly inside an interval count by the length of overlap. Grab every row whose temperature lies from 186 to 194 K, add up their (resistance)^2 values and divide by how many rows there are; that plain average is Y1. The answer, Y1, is 3283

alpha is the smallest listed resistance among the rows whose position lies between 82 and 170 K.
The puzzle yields 56.4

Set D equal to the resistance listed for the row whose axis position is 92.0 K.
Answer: 56.7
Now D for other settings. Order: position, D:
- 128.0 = 58.7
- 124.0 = 59.6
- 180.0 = 57.7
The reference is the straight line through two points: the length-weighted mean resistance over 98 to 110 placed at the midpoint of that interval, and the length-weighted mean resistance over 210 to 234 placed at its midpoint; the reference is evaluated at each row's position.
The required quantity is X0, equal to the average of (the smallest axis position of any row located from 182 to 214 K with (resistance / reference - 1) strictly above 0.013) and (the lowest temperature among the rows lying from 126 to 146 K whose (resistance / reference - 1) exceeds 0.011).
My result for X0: 156 K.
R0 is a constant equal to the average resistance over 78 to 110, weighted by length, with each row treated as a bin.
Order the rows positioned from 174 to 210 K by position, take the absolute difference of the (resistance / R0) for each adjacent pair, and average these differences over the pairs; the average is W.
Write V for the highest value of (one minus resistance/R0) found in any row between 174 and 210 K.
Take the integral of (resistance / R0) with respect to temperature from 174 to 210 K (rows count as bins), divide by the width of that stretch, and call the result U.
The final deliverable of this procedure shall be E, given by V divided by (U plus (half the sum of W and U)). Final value -0.0027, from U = 1.02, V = -0.004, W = 0.0125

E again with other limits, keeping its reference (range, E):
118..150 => -0.0050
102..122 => 0.0030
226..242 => 0.0042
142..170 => -0.0039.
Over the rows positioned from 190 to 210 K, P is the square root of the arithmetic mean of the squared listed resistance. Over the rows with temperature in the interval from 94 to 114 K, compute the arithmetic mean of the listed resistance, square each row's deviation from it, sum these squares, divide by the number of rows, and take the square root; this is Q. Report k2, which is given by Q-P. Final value -57.6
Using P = 58.0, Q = 0.49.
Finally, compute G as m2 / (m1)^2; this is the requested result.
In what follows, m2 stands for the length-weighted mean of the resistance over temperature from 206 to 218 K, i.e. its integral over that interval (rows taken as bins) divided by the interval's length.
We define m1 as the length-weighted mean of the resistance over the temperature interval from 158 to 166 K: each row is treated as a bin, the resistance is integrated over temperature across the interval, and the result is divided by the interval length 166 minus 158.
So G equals 0.0174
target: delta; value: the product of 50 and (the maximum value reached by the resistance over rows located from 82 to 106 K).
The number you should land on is 2880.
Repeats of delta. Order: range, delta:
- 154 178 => 2920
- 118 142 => 2980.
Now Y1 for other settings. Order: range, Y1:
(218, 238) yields 3297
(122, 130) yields 3499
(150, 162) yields 3337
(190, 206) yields 3379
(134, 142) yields 3312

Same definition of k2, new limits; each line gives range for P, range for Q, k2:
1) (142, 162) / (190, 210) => -57.5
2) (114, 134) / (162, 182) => -58.0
